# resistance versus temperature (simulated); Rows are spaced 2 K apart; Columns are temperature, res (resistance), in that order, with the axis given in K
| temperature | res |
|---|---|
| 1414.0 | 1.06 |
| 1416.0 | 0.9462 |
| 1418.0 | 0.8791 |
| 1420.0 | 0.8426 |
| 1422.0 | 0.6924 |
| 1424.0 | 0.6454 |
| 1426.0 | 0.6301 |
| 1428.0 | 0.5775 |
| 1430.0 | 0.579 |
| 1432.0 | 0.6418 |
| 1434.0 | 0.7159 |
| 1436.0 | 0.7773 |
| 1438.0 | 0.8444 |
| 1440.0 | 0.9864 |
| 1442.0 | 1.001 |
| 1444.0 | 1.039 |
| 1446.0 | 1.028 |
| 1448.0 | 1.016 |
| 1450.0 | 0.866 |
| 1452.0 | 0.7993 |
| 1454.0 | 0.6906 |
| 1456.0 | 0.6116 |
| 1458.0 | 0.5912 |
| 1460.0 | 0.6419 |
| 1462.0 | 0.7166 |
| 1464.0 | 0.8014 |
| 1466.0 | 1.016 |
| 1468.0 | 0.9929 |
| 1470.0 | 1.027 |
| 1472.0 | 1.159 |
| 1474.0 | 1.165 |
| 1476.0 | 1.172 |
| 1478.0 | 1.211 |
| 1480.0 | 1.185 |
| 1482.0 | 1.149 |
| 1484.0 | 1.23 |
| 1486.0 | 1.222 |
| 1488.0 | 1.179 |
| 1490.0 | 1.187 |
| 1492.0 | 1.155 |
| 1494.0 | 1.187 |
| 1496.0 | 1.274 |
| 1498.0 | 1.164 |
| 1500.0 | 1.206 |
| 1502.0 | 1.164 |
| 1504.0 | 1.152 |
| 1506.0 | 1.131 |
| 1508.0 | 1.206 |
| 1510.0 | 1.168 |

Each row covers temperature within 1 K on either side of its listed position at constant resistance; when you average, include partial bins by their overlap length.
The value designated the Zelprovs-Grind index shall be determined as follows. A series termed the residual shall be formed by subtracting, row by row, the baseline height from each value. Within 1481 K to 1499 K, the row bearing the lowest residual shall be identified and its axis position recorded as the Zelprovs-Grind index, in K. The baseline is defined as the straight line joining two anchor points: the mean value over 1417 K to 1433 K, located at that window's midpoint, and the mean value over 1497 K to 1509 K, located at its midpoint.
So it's 1498.0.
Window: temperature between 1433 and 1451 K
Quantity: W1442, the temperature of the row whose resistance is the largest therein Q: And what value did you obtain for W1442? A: 1444.0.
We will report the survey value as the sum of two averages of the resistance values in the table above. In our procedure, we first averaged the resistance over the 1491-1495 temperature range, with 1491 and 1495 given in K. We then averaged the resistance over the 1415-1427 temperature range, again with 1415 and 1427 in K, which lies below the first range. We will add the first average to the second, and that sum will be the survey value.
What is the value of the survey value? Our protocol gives 1.94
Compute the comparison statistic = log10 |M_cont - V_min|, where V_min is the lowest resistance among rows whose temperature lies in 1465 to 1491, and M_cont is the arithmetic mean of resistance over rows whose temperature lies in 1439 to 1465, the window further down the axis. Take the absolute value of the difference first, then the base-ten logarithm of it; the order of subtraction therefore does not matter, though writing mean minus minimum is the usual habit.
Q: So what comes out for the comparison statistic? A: -0.79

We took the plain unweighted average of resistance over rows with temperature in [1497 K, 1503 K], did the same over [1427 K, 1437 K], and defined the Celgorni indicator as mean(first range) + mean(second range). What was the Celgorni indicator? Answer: 1.84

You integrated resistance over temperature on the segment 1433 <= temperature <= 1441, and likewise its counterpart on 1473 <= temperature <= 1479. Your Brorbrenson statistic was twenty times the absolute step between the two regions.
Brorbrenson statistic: 9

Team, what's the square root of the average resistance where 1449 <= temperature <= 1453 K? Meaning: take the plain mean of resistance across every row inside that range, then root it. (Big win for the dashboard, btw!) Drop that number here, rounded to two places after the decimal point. 0.91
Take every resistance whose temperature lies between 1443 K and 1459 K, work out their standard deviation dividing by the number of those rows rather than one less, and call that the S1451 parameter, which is 0.17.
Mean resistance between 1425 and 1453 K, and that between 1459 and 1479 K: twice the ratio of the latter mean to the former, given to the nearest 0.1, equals 2.4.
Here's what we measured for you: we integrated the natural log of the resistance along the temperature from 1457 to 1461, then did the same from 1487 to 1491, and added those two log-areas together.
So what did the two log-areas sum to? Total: -1.3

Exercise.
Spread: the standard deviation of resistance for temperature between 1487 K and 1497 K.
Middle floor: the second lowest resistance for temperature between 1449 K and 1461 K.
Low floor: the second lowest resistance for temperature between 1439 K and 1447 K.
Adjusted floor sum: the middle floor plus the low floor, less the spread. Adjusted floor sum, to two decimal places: 1.57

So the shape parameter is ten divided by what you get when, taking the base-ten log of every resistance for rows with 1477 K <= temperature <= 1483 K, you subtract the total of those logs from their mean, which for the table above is -69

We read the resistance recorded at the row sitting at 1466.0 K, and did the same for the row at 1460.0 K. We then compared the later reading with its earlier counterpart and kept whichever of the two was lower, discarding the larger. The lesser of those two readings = 0.64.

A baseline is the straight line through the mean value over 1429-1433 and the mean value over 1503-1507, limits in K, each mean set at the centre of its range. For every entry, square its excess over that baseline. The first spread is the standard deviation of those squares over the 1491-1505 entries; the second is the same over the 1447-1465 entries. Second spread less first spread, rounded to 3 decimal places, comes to 0.012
